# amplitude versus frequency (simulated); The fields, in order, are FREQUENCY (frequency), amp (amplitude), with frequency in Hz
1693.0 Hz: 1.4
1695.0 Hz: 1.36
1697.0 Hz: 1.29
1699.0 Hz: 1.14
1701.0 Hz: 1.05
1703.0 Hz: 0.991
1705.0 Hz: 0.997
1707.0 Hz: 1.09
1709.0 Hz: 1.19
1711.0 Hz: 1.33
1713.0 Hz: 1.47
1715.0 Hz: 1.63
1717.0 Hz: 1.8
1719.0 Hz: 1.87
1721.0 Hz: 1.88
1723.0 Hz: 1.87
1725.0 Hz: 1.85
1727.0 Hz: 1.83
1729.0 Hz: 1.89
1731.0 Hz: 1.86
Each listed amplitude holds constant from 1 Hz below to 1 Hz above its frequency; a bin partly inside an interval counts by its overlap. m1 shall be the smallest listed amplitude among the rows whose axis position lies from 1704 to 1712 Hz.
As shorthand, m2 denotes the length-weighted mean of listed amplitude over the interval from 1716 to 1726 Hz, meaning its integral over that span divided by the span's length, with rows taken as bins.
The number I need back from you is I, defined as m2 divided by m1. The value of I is 1.86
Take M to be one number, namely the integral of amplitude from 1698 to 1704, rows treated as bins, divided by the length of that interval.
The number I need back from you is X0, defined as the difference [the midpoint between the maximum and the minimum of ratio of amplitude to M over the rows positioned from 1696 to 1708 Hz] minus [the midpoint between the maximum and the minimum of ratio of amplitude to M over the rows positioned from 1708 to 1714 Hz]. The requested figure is -0.2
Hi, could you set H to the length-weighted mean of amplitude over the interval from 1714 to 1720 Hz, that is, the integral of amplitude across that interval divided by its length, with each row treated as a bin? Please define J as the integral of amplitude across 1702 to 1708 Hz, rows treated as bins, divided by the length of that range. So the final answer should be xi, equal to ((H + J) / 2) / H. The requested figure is 0.79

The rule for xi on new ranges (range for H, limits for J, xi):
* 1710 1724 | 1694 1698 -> 0.89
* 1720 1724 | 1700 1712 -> 0.80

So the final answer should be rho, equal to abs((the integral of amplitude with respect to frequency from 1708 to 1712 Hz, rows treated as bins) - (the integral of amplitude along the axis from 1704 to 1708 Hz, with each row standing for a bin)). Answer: 0.9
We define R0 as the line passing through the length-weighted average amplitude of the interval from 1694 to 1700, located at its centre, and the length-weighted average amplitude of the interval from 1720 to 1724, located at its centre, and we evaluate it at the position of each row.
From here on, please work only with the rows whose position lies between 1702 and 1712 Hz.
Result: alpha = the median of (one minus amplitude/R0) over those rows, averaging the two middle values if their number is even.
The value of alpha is 0.28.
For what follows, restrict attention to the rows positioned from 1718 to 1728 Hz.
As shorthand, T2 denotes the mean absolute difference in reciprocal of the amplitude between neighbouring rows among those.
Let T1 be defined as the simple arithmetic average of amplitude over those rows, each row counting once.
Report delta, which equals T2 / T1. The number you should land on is 0.002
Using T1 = 1.9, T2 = 0.004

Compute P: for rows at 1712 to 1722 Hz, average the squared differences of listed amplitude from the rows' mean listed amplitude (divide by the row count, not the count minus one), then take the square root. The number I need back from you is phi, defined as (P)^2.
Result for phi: 0.025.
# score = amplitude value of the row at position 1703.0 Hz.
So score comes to 0.991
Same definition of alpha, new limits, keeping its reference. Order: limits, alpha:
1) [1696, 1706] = 0.23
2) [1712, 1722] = -0.02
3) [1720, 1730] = 0.05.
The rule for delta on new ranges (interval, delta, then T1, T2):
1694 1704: 0.059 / 1.2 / 0.068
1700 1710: 0.053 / 1.1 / 0.056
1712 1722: 0.021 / 1.7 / 0.037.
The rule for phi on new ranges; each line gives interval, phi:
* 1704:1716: 0.048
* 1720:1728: 0.000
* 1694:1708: 0.018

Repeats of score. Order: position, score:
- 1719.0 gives 1.87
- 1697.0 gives 1.29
